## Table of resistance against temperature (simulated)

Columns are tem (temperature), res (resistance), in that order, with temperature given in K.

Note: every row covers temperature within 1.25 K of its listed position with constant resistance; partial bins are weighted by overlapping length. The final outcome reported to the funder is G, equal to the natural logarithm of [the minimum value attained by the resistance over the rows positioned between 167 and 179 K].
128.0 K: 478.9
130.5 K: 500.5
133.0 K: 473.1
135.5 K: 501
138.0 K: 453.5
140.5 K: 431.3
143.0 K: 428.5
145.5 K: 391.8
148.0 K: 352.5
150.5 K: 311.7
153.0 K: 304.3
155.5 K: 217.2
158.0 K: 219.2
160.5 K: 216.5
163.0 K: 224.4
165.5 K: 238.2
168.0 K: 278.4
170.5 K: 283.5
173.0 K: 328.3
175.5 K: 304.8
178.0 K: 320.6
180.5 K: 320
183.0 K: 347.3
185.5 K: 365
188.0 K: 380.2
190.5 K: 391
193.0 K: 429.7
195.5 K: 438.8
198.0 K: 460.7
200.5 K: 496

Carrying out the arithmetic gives 5.63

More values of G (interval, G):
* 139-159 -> 5.38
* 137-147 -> 5.97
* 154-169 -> 5.38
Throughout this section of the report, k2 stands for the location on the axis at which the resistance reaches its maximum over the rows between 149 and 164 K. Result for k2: 150.5 K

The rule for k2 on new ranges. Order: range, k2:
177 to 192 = 190.5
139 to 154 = 140.5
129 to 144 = 135.5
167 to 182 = 173.0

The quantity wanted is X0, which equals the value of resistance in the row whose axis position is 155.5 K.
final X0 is 217.2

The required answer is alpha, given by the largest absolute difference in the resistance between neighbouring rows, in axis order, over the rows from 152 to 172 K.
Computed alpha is 87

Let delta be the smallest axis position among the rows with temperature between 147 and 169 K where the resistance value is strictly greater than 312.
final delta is 148.0 K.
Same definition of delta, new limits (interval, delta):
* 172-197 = 173.0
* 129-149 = 130.5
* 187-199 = 188.0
